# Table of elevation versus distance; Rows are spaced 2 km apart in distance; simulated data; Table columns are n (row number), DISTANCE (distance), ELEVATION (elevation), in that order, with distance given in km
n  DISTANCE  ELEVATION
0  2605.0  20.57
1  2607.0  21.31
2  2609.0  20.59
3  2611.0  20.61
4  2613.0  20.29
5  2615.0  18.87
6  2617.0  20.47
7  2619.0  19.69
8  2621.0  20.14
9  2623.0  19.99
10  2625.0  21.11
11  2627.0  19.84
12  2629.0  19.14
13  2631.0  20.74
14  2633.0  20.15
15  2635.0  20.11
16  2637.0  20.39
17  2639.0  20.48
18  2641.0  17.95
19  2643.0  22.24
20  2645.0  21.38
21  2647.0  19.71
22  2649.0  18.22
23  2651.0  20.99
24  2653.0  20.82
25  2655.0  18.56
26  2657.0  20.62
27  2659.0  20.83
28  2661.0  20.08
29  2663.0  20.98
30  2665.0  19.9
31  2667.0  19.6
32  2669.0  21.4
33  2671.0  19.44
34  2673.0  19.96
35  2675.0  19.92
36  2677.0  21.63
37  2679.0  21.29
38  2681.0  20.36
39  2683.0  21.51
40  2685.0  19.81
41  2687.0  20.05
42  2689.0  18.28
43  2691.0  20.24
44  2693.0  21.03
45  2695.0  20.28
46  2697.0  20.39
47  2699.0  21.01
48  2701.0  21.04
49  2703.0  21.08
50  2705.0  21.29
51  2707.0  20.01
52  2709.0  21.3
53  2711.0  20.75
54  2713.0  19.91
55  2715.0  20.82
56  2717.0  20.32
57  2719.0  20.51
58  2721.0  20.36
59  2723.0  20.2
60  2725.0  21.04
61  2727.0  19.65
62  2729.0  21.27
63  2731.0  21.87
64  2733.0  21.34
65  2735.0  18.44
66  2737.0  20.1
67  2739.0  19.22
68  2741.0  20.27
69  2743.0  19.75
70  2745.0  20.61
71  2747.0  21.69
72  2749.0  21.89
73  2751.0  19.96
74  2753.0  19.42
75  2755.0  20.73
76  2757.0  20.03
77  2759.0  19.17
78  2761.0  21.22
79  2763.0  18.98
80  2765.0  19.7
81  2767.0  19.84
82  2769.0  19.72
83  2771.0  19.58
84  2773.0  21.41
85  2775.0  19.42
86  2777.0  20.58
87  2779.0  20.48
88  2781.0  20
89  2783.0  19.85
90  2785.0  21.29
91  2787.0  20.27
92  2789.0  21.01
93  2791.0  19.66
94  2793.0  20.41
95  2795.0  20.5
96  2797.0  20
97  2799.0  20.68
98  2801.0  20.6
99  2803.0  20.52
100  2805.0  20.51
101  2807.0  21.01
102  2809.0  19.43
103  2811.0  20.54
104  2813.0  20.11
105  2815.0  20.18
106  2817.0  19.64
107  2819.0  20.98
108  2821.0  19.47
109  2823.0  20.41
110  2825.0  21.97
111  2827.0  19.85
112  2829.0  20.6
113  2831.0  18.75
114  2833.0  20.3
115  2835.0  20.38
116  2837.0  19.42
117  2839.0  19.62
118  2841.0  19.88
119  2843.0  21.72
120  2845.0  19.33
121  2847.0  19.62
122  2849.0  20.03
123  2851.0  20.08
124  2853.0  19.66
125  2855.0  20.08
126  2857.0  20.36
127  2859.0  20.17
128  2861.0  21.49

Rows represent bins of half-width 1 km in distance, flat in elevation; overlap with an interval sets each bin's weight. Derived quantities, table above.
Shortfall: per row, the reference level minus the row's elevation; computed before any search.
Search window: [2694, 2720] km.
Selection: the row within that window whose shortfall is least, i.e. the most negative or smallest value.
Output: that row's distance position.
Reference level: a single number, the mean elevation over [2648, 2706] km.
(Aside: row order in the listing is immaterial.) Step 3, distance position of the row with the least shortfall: 2709.0 km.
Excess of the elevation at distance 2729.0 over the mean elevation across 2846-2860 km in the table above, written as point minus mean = 1.3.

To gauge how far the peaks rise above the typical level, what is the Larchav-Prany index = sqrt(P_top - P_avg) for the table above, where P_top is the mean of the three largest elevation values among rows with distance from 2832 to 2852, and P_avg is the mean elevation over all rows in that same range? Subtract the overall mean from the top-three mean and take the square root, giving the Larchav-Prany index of 0.87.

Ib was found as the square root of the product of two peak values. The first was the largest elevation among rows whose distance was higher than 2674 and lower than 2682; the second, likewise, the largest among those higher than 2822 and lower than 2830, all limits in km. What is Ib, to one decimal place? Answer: 21.8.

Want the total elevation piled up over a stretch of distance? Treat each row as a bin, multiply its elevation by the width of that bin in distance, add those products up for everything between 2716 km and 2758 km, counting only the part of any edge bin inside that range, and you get 857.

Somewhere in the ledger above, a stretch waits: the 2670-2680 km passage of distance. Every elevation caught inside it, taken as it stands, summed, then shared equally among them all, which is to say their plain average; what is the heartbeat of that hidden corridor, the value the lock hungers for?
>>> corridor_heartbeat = 20.4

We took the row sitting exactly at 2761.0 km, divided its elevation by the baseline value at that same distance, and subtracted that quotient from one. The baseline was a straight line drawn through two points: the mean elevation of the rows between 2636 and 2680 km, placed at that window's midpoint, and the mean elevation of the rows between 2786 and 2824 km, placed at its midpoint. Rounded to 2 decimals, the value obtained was -0.05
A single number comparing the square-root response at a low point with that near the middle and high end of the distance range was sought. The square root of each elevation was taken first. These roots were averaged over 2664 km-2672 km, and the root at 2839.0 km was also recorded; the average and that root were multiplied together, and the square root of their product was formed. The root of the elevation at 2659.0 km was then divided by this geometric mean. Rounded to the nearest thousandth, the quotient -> 1.024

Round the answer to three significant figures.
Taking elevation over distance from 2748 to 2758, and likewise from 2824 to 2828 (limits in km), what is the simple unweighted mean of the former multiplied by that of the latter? 427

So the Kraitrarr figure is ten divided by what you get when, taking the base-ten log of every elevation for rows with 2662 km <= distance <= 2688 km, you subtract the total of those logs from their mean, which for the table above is -0.6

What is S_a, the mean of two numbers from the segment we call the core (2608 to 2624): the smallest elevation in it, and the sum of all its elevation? 89.8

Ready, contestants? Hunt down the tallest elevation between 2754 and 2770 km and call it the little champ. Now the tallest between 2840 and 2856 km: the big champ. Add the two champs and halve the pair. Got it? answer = 21.5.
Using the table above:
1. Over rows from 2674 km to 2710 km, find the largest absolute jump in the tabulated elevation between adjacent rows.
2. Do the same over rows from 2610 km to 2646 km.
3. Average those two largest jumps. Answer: 3.1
